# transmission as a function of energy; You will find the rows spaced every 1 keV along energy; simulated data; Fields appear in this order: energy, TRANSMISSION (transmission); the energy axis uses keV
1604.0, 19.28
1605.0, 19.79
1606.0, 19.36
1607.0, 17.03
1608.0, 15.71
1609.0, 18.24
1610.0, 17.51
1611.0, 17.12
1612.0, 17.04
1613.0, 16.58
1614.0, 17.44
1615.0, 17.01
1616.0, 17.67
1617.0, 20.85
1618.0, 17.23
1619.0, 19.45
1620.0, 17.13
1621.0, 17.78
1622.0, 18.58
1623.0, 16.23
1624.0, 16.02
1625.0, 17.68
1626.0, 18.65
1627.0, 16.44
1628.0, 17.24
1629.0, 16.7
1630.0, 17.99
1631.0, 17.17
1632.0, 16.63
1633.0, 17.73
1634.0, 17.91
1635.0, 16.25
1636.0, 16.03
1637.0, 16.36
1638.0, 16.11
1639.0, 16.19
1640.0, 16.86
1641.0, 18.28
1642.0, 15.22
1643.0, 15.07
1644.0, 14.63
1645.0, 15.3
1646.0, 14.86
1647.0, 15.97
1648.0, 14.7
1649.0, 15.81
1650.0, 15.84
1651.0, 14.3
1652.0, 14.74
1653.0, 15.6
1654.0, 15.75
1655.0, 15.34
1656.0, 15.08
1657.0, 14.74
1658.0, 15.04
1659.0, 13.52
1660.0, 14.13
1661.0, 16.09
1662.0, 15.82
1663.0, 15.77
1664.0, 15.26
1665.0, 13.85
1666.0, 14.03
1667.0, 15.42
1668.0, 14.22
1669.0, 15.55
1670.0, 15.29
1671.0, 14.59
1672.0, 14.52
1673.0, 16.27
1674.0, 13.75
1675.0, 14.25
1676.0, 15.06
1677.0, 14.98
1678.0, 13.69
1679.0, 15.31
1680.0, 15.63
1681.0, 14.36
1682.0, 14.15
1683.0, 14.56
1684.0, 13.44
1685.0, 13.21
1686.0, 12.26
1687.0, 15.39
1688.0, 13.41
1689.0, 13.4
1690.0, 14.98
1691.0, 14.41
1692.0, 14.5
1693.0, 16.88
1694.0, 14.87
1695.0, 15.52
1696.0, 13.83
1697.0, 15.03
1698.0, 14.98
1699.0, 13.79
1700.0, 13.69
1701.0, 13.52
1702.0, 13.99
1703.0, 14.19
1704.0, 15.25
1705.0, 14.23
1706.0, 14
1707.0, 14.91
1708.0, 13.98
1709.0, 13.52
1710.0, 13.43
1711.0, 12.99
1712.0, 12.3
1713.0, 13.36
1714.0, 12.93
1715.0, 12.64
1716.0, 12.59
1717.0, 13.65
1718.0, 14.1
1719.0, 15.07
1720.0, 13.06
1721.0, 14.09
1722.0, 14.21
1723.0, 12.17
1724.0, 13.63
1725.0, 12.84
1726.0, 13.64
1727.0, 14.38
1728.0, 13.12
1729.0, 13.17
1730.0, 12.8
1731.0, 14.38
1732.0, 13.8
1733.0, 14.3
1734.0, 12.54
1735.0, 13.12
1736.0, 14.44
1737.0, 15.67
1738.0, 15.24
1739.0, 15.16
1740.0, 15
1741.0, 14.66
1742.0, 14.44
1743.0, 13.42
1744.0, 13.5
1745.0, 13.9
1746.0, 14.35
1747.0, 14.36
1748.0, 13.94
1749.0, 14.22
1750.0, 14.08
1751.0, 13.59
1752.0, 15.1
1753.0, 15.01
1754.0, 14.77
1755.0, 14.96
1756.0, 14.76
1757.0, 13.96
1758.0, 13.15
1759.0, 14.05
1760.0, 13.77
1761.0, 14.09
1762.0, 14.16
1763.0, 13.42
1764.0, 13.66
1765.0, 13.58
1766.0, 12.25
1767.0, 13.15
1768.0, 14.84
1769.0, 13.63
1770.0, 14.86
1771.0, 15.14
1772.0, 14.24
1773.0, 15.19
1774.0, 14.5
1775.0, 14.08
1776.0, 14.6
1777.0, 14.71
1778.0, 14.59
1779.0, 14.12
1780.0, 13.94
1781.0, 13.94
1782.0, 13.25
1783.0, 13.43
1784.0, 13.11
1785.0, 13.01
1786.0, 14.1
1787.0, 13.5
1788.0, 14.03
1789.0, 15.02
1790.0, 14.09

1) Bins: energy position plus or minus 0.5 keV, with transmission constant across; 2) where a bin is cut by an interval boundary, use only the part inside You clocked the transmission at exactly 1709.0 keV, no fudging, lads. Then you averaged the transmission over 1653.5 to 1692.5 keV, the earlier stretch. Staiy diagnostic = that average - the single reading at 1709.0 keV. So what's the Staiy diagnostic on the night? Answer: 1.1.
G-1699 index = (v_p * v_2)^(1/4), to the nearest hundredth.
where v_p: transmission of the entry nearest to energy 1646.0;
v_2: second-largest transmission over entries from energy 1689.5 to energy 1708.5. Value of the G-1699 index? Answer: 3.90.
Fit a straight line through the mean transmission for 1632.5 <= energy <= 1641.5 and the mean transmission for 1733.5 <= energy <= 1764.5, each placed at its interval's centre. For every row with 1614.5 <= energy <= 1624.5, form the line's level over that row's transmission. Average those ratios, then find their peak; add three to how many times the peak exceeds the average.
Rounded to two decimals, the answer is 4.10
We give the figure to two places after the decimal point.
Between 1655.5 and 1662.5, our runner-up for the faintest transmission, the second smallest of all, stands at 14.13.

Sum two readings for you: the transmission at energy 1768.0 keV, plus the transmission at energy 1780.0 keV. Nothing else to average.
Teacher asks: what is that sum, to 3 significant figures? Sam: 28.8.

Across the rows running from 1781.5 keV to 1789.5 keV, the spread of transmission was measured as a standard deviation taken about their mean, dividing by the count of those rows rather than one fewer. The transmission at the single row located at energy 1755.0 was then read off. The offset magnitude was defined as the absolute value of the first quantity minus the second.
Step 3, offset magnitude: 14.3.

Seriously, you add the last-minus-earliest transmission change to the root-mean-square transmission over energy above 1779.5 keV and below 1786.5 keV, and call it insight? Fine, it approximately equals 13.7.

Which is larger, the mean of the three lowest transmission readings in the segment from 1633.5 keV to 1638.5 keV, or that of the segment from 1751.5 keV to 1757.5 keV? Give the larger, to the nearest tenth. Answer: 16.1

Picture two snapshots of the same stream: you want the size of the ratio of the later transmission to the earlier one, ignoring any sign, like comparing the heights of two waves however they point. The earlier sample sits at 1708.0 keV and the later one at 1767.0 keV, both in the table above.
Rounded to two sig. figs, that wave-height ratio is 0.94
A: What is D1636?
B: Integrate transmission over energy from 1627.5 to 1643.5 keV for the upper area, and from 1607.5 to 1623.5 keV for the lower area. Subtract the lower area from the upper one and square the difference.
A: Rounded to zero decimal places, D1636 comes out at 191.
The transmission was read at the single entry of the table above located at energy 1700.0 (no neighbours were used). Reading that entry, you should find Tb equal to 13.69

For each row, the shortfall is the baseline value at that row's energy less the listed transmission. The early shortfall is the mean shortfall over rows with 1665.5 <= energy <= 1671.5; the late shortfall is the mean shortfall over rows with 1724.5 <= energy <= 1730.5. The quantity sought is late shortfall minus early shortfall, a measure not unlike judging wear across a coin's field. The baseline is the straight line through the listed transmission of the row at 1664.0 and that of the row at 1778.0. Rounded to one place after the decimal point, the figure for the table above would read 1.2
